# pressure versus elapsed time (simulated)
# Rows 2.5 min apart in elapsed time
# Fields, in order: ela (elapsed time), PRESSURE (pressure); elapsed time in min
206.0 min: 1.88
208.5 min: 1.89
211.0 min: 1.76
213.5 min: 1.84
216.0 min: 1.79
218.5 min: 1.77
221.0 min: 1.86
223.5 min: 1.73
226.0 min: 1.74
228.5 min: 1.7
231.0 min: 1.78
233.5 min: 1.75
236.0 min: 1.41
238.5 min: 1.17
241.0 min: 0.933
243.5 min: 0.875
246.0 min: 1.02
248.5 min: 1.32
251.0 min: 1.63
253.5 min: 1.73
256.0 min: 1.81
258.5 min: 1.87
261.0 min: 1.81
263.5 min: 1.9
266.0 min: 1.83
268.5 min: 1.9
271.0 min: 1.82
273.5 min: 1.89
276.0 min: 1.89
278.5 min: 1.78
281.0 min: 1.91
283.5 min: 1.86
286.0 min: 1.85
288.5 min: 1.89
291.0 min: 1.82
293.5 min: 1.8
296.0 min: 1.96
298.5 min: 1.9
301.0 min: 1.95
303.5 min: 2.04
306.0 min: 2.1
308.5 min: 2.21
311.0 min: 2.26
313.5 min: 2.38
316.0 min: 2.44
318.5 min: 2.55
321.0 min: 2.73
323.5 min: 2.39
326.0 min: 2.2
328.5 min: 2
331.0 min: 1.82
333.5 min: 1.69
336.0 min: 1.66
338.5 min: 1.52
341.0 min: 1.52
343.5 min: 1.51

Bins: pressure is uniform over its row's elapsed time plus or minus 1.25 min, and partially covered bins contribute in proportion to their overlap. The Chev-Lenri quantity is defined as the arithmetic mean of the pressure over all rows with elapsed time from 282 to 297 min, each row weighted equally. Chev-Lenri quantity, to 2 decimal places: 1.86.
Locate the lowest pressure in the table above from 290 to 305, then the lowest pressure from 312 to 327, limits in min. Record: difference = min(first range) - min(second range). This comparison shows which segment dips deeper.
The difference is -0.40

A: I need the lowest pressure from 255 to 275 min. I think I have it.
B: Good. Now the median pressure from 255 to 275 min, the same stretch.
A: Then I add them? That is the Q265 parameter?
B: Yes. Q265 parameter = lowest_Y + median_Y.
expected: 3.7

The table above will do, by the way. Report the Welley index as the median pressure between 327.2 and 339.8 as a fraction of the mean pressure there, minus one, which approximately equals -0.028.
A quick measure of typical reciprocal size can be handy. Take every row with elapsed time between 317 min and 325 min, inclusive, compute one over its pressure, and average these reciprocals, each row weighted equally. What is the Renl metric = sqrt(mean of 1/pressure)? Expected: 0.63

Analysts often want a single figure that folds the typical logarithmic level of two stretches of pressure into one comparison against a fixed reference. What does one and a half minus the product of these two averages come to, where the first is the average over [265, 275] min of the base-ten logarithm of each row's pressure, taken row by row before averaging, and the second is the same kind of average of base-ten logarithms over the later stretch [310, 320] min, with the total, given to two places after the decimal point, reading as 1.40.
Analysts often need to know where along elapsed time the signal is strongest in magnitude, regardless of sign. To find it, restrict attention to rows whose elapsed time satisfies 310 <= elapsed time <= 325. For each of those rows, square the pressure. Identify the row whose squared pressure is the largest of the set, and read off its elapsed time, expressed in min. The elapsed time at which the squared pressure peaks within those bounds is 321.0 min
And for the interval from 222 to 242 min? 231.0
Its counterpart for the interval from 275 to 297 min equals 296.0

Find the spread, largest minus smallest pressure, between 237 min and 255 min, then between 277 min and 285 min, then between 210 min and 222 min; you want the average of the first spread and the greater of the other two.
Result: 0.49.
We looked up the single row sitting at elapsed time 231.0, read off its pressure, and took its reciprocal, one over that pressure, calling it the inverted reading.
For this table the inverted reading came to 0.56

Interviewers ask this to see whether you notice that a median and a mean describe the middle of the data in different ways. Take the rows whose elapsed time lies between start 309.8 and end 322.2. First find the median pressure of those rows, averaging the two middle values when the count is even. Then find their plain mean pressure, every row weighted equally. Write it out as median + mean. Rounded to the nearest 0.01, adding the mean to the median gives 4.91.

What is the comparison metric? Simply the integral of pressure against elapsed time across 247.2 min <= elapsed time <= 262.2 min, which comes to 25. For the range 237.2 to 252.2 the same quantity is 17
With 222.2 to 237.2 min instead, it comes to 25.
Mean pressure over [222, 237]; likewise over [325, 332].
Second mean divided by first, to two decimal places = 1.19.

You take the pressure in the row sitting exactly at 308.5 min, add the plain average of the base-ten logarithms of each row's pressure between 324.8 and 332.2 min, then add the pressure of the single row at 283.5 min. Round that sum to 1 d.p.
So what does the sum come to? 4.4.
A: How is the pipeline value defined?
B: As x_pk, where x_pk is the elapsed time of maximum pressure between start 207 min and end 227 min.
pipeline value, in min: 208.5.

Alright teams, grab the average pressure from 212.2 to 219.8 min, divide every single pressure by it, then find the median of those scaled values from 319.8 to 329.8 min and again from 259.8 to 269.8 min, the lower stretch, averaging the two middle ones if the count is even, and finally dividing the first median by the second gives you 1.23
